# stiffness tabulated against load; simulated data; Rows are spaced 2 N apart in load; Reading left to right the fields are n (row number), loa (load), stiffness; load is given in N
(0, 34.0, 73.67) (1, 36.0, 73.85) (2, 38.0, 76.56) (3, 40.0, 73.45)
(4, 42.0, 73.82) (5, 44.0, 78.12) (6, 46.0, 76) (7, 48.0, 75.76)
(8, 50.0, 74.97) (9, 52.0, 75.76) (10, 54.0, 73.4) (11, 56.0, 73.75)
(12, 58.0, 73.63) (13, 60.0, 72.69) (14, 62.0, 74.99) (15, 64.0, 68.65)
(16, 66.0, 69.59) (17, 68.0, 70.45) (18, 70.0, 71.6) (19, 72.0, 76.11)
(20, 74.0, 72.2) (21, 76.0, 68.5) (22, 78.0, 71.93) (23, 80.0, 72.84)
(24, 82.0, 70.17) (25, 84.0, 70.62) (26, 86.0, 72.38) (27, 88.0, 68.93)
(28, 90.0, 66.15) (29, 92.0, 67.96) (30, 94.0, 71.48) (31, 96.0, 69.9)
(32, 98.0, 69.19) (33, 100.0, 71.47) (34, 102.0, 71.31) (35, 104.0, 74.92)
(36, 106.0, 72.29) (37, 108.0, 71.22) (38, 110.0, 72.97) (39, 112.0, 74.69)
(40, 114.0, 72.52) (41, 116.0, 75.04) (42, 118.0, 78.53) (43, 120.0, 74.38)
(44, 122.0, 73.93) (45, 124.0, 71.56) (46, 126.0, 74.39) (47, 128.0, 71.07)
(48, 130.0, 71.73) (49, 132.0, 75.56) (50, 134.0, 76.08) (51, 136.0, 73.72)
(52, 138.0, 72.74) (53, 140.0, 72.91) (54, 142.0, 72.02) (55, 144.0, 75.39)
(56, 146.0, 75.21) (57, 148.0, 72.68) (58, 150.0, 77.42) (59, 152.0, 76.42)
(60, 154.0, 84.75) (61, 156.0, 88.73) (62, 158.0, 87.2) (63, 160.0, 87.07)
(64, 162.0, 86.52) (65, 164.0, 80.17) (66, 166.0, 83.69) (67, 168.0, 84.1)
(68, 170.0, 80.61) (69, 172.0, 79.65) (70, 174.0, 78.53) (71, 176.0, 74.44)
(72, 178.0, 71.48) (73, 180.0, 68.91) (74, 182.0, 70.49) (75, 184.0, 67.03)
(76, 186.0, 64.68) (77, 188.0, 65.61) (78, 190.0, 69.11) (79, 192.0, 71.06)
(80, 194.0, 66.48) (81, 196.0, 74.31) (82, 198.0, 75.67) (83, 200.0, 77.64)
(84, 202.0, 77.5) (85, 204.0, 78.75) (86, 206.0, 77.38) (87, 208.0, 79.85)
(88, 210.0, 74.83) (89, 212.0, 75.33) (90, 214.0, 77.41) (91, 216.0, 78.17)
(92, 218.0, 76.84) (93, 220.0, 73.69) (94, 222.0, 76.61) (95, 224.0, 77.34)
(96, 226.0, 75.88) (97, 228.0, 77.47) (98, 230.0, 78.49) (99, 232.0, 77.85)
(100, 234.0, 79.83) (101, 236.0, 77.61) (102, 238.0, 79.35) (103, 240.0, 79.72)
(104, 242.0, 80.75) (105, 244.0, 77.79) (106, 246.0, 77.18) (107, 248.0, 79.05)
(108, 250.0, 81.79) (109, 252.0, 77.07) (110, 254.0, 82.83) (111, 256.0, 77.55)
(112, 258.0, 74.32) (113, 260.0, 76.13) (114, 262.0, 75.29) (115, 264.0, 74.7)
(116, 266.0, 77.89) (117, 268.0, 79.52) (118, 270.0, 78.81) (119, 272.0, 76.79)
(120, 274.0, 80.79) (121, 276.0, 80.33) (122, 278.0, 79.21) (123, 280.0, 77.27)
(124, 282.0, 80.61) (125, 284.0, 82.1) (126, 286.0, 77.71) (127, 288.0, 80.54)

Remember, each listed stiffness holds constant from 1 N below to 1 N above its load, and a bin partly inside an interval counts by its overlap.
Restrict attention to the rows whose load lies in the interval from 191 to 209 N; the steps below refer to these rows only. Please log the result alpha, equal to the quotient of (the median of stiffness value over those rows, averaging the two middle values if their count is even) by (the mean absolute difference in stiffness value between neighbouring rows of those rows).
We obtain 30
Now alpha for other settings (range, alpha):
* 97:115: 38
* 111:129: 28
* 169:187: 30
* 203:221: 37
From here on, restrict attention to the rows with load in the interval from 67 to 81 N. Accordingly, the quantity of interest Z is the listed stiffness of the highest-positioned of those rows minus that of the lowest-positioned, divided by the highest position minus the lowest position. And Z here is 0.20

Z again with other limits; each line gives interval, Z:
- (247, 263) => -0.27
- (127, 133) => 1.12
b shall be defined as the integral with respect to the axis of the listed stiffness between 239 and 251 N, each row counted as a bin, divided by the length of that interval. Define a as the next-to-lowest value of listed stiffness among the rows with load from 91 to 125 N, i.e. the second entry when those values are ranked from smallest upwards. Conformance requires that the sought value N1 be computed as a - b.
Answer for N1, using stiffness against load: -10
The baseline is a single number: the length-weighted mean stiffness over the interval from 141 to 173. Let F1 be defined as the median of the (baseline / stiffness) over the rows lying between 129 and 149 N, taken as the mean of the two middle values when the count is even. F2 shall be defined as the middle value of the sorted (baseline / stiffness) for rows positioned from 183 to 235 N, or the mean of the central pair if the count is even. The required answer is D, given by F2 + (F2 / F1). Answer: 2.01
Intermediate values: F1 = 1.10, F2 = 1.05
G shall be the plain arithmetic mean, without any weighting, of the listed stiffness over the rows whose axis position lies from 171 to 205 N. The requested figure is 72.4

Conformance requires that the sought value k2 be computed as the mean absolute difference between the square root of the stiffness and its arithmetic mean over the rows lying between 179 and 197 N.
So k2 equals 0.144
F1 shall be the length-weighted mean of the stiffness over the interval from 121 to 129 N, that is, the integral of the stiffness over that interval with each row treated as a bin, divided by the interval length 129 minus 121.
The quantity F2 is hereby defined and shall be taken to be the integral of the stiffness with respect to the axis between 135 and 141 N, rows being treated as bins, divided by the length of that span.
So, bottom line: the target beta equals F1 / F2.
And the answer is 0.99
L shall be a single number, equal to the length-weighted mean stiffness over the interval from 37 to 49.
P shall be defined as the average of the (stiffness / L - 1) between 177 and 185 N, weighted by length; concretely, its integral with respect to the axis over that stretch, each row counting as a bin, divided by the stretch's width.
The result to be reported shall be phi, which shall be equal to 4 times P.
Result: -0.32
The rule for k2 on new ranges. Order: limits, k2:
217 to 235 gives 0.069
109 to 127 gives 0.076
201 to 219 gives 0.064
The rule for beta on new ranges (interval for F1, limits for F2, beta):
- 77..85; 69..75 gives 0.97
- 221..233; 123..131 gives 1.07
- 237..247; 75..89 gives 1.12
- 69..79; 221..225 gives 0.94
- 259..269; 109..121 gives 1.03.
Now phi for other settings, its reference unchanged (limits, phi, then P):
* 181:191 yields -0.44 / -0.11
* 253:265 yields 0.06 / 0.02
